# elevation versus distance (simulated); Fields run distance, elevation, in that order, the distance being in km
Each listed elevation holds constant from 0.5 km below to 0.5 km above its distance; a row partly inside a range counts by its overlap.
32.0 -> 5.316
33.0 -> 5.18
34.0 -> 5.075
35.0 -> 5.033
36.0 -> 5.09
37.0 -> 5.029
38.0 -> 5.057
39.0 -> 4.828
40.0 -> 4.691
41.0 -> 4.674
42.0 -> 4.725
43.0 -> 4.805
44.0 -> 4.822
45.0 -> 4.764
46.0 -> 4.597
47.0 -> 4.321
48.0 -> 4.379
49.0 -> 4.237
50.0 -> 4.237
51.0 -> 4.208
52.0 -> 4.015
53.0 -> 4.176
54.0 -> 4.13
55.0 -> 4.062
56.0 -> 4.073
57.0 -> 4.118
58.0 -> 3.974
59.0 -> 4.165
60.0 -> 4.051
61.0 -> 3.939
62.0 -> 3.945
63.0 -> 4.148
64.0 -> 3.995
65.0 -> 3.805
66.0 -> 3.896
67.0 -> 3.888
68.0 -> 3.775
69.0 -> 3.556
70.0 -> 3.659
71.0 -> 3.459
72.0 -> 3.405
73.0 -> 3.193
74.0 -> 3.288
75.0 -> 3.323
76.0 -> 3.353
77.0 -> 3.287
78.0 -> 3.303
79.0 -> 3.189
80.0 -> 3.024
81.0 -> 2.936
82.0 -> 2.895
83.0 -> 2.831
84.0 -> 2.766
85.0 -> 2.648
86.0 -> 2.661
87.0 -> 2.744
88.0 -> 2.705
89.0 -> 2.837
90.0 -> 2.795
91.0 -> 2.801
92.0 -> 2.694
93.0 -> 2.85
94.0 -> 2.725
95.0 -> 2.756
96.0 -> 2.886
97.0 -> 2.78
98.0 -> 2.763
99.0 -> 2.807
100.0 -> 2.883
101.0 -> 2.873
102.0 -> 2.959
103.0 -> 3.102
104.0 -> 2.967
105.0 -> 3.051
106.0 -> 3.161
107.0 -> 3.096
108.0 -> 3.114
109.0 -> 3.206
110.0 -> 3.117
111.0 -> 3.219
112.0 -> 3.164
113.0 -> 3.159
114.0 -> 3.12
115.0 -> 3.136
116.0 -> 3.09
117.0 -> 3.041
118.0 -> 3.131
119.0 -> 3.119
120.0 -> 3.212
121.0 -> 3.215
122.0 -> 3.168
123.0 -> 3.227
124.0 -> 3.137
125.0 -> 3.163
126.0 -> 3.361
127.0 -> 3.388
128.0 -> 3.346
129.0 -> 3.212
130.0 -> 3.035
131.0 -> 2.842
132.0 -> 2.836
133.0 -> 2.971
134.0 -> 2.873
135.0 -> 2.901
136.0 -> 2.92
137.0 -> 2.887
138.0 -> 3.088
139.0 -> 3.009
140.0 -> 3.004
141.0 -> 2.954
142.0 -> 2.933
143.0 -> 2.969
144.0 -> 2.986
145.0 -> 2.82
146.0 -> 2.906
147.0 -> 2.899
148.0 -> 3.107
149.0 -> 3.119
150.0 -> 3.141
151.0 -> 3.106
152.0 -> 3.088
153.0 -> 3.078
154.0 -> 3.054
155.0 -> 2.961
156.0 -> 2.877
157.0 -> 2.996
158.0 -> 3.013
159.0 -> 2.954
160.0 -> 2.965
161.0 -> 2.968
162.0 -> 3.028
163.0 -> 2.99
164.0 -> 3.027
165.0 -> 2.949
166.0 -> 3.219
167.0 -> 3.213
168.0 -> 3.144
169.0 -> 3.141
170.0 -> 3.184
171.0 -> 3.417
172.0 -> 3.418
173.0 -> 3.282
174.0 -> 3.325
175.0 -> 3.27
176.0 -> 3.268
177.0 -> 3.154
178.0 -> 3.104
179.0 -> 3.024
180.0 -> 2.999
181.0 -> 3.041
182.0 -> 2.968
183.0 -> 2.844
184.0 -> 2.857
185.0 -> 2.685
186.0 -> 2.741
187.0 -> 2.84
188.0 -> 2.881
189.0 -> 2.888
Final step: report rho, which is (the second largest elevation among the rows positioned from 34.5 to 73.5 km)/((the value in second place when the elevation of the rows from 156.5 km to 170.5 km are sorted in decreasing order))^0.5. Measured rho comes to 2.8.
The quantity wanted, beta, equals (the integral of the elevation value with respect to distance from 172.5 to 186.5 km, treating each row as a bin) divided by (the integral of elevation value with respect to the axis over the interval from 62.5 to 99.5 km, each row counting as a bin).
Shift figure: 0.4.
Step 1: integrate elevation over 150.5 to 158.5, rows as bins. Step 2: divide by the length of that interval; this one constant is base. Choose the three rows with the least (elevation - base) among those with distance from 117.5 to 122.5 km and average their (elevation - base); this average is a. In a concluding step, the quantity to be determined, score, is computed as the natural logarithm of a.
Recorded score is -2.1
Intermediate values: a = 0.1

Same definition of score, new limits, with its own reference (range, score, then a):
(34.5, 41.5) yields 0.5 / 1.7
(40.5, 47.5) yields 0.4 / 1.5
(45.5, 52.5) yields 0.1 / 1.1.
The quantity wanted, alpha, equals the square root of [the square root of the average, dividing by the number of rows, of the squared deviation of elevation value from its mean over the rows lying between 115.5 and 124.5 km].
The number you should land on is 0.243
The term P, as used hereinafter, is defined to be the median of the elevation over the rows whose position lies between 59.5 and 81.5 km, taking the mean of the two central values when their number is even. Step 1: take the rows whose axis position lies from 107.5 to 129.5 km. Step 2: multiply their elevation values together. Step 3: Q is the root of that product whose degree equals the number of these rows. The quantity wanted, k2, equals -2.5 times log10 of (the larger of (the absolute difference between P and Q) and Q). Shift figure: -1.26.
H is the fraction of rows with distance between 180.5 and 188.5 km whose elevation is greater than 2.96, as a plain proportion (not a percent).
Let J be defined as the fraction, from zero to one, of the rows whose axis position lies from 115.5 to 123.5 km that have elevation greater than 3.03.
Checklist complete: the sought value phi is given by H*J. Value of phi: 0.25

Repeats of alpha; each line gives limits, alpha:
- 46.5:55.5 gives 0.331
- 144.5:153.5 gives 0.336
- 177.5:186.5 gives 0.368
